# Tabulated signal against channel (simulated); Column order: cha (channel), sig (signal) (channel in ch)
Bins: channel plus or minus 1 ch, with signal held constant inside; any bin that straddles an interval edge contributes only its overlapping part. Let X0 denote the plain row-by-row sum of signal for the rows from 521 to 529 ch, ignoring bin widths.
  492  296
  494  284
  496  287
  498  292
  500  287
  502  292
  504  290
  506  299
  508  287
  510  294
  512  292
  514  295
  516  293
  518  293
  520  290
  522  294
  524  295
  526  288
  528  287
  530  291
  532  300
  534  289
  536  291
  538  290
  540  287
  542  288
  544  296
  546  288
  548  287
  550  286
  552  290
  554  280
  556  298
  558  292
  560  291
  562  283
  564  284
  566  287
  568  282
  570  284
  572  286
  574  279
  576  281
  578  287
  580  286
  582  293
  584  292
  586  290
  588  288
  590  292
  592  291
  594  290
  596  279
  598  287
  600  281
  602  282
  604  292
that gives 1164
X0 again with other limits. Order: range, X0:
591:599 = 1147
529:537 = 1171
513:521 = 1171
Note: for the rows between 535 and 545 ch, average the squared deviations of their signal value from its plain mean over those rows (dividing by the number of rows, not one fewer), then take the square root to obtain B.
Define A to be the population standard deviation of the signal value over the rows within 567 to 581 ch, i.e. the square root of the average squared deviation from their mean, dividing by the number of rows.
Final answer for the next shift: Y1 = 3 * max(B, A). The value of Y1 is 9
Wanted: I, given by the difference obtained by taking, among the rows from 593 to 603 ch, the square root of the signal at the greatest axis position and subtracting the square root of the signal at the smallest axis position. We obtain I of -0.24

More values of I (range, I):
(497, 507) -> 0.20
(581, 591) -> -0.03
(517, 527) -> -0.15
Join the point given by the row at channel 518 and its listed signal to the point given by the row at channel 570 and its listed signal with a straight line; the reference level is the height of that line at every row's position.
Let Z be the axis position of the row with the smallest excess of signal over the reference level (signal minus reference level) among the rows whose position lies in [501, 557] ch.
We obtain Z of 508 ch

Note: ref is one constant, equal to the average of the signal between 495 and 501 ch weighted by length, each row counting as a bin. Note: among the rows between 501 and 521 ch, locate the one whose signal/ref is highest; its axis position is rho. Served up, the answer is 506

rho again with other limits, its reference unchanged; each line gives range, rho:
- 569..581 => 578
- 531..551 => 532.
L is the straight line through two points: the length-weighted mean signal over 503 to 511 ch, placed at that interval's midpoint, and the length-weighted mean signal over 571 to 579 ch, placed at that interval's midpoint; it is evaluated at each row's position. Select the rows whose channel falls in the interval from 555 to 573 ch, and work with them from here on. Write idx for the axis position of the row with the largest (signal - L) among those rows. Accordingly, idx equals 556 ch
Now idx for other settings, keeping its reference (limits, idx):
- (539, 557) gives 556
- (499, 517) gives 506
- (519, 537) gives 532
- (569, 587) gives 582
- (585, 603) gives 590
